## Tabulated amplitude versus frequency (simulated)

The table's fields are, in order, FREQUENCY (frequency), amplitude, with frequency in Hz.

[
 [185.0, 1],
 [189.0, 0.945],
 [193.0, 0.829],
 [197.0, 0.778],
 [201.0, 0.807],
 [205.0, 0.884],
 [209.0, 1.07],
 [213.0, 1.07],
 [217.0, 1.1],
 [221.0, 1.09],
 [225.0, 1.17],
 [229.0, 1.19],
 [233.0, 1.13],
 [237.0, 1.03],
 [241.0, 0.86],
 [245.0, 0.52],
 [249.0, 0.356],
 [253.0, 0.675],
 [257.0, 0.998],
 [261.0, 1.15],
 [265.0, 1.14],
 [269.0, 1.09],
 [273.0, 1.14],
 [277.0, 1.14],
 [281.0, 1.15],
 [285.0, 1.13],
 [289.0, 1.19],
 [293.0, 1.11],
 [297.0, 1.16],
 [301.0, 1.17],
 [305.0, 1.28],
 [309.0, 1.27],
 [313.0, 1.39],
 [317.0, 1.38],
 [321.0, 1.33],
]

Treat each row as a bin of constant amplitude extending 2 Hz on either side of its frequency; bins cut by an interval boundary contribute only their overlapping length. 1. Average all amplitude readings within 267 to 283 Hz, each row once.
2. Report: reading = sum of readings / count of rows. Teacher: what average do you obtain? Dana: 1.13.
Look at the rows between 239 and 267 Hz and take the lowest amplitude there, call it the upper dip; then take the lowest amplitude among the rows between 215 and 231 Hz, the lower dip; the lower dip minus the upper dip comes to 0.73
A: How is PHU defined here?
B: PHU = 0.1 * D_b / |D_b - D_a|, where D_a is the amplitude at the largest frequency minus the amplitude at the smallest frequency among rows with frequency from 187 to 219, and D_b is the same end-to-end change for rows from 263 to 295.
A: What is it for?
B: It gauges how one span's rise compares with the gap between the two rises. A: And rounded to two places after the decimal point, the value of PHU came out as -0.02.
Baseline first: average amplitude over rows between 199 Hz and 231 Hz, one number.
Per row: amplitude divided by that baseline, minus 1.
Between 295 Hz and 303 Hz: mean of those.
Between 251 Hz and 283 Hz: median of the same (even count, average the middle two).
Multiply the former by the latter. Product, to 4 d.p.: 0.0099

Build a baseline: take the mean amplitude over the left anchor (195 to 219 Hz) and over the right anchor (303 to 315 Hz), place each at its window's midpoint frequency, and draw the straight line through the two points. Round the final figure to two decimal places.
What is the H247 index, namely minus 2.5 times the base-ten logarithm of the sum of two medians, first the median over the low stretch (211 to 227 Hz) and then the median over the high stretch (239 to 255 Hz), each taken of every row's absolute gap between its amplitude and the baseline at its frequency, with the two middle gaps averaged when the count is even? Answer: 0.54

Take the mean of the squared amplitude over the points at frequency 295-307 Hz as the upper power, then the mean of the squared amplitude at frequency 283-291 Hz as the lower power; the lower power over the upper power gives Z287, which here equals 0.93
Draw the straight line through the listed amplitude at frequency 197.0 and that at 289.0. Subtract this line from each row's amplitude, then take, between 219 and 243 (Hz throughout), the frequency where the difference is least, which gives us 241.0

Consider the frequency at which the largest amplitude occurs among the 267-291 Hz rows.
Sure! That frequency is 289.0 Hz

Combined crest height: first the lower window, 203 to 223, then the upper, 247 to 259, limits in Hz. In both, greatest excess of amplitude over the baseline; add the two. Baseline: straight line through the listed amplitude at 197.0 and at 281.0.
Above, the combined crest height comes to 0.193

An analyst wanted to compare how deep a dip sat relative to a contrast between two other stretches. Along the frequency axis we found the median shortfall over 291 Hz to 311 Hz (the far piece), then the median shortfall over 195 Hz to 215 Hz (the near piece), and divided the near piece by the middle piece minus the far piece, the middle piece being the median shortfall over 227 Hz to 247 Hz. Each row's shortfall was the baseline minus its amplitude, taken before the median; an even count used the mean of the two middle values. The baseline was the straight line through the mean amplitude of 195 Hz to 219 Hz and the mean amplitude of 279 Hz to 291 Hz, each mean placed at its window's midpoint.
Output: -2.2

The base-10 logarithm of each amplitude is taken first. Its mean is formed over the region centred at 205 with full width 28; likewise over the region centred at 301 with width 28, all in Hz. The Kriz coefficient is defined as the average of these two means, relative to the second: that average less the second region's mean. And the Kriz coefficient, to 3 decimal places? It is -0.060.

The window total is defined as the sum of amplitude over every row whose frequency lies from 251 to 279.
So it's 7.3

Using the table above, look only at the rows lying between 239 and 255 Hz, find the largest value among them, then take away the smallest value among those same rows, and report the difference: 0.50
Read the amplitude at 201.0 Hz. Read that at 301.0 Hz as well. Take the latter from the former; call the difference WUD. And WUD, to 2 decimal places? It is -0.36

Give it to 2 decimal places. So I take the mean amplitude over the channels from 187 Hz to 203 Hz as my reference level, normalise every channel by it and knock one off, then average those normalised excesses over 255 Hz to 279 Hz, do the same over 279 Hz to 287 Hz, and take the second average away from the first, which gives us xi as -0.04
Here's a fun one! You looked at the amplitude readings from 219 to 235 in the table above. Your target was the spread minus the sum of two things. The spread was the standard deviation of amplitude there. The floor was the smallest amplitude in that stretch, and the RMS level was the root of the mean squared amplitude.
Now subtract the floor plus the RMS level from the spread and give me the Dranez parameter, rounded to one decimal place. -2.2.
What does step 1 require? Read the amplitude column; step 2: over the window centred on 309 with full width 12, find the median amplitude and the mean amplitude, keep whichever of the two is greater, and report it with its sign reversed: -1.31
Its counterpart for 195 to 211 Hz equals -0.88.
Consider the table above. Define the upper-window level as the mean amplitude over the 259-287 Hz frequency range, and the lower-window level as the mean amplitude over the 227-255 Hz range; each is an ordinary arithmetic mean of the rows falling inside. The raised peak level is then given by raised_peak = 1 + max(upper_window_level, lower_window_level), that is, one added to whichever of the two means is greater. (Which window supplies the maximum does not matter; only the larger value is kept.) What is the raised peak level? 2.13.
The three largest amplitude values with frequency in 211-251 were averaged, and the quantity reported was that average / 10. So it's 0.116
